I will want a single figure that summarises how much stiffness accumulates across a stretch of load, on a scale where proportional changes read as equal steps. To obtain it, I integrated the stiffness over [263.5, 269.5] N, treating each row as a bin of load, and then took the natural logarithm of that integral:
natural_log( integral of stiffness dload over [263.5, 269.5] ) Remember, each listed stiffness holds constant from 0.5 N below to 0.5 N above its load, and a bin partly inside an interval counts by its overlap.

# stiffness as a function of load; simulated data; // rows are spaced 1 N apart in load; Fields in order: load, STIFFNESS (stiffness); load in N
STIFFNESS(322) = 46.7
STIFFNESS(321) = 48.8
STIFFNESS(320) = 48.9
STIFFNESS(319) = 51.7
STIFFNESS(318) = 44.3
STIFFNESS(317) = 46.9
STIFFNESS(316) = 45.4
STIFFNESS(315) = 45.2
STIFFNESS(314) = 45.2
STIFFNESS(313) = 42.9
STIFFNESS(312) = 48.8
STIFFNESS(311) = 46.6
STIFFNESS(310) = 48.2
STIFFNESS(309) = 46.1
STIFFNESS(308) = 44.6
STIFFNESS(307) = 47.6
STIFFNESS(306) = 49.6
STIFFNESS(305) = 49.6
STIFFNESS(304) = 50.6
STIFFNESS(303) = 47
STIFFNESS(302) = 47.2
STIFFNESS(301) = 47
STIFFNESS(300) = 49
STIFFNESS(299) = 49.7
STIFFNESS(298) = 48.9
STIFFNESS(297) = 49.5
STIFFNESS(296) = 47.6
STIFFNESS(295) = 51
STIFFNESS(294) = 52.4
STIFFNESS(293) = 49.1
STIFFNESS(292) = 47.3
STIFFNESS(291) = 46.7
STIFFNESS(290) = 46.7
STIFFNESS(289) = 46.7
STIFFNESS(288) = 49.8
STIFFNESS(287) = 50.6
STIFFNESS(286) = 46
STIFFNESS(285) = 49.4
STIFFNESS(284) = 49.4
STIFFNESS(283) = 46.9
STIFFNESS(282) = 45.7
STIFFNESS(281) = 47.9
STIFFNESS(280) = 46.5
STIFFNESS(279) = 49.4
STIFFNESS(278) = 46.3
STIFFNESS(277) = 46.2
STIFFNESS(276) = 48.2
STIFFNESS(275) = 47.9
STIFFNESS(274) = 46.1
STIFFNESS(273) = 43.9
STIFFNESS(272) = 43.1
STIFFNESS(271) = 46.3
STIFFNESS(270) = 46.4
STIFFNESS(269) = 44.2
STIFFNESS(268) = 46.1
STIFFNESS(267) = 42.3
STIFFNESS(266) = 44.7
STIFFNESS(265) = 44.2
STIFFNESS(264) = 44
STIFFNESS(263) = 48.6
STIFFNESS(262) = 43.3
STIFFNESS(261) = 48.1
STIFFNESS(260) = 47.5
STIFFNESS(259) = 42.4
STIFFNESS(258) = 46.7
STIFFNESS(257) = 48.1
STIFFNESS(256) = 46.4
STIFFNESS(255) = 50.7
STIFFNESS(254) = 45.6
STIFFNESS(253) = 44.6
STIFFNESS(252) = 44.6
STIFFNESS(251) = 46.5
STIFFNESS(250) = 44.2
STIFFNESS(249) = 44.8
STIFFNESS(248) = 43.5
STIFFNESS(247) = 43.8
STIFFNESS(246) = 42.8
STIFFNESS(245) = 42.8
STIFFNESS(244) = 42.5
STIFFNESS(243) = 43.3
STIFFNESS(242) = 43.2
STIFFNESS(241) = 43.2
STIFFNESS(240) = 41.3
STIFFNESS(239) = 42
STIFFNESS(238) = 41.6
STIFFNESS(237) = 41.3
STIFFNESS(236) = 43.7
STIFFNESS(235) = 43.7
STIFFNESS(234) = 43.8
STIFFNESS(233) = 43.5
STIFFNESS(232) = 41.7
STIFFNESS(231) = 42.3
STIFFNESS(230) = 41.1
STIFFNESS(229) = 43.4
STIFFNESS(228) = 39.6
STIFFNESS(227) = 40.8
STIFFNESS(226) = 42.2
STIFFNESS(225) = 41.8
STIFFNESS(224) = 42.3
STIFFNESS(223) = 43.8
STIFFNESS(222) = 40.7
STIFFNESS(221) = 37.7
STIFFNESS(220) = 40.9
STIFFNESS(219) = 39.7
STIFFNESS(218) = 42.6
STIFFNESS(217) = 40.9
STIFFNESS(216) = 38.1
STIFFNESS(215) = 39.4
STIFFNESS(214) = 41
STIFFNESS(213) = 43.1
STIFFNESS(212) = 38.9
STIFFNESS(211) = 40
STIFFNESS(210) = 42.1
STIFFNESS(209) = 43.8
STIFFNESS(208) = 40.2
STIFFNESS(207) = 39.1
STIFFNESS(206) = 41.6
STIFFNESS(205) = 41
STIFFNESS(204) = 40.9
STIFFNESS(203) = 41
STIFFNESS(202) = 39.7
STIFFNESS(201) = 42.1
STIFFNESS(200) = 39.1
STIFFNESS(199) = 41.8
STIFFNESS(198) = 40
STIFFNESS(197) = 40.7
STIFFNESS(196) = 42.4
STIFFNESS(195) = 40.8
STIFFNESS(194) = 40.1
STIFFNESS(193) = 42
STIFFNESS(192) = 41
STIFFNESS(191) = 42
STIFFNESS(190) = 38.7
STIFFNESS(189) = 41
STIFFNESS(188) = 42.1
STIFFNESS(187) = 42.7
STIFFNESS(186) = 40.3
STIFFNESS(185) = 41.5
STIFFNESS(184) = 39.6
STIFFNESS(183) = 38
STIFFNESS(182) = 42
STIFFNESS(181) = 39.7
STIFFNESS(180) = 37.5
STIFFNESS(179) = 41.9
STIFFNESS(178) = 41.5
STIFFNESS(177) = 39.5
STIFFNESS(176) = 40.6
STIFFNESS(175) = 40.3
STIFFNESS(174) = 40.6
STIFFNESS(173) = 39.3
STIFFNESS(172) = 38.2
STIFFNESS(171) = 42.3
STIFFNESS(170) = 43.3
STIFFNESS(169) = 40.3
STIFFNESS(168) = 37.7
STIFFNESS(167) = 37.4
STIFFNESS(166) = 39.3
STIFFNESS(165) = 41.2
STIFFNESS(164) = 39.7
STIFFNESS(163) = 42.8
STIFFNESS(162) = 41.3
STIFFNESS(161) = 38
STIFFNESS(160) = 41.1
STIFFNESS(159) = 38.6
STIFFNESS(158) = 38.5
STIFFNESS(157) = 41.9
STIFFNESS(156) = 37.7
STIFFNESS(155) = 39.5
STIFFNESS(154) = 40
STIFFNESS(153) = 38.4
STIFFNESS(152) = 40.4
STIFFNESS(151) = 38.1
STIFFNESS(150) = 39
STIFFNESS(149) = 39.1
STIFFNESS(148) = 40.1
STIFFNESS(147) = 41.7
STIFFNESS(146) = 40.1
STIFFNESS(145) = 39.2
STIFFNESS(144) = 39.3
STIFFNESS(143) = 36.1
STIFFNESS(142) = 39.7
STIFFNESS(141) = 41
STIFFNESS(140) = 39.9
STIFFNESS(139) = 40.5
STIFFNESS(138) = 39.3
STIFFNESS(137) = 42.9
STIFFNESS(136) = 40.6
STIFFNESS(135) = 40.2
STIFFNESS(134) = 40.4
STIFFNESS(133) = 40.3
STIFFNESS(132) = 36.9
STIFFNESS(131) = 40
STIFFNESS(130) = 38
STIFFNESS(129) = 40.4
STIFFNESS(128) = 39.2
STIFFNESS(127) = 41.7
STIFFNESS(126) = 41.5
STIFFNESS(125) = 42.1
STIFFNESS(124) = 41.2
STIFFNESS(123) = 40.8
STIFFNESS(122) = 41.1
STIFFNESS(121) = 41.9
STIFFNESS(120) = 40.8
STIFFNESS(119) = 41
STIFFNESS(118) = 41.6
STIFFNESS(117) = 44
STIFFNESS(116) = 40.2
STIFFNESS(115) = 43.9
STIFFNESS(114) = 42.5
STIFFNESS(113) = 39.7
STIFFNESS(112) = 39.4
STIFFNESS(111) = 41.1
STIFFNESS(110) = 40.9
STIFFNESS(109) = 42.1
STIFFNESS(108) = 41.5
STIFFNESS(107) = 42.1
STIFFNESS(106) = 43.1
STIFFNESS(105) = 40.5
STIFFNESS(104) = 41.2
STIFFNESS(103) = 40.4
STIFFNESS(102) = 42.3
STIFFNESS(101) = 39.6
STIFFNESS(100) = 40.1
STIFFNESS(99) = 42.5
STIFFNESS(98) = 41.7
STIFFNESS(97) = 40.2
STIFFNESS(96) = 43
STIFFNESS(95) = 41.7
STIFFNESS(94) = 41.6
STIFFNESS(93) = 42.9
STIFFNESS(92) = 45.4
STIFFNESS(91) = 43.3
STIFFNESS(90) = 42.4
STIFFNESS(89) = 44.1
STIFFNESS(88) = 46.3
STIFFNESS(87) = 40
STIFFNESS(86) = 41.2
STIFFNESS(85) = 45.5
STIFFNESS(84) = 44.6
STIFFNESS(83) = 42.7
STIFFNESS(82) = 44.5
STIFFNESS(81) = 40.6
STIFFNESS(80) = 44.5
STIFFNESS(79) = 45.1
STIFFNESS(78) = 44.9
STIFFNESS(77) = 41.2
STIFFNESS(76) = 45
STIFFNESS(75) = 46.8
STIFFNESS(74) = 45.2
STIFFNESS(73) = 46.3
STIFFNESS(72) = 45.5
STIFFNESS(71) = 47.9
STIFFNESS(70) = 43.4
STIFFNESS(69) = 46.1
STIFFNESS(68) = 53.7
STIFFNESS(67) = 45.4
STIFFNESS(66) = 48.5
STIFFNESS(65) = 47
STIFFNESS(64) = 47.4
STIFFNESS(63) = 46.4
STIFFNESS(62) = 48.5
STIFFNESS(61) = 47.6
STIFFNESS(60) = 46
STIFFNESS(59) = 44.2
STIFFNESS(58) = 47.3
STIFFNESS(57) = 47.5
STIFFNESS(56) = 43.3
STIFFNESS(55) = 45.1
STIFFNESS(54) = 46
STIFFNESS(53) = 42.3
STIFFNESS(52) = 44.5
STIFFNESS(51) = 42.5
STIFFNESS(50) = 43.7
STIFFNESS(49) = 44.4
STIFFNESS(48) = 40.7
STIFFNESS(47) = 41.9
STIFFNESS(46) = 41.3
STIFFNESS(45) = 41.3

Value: 5.58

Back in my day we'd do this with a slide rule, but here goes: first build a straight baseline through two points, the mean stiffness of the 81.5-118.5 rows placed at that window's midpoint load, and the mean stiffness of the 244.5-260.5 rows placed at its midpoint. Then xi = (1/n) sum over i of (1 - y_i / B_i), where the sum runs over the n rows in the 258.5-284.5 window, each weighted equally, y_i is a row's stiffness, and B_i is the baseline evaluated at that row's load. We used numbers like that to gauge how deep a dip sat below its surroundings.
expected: -0.01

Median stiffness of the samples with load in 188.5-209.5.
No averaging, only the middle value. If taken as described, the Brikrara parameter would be 41.0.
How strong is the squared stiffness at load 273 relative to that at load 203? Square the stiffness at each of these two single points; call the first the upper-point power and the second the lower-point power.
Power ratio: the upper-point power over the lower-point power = 1.1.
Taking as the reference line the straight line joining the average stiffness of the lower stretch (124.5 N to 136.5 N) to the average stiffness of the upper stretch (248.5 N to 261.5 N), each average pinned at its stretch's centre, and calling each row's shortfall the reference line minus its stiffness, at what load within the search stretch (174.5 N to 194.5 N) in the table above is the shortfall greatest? 180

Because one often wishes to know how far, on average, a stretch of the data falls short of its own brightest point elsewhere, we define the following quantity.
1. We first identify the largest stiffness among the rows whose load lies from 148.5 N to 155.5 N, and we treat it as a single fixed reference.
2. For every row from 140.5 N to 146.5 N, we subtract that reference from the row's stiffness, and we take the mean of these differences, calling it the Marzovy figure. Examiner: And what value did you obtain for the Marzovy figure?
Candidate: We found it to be -1.2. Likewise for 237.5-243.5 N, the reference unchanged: 2.0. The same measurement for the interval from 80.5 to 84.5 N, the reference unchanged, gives 2.7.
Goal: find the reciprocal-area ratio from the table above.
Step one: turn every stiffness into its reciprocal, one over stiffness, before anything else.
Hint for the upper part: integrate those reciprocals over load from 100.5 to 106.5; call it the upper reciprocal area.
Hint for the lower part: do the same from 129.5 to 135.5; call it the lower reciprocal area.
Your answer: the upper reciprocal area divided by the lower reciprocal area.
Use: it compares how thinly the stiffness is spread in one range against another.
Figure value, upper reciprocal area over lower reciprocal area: 0.95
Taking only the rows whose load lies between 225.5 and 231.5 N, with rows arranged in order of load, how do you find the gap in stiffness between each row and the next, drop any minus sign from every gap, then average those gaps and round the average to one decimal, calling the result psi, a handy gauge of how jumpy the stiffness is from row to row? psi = 2.0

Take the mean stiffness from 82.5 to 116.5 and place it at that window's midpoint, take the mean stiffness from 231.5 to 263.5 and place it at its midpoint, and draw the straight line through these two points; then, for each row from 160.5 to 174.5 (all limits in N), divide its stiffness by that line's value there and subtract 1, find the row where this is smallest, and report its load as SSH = 167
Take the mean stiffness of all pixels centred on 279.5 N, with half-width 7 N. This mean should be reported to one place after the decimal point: 47.1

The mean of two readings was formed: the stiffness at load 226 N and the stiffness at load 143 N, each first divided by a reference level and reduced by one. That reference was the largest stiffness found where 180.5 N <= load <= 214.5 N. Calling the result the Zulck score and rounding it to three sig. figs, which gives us -0.106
